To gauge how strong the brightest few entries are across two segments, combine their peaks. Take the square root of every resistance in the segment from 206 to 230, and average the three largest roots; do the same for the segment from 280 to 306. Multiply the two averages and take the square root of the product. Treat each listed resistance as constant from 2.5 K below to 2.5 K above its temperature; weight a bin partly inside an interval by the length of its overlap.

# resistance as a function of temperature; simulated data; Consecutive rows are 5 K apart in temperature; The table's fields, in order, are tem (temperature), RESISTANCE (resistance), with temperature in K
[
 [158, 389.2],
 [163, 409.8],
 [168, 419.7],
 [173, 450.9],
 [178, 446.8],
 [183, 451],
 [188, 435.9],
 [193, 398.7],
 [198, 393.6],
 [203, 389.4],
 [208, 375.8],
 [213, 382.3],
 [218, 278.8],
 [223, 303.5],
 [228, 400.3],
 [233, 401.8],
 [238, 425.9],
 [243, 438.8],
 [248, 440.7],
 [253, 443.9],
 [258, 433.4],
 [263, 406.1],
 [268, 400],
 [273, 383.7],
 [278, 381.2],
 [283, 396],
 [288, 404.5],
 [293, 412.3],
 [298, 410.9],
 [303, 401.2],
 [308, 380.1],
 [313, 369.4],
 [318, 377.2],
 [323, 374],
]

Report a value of 19.9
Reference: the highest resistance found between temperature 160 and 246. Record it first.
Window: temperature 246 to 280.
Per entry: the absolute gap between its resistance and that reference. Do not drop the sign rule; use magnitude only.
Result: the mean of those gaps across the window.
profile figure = 38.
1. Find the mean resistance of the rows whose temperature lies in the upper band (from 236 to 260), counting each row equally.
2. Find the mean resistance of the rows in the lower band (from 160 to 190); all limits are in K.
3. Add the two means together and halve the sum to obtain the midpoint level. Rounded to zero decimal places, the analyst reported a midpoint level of 436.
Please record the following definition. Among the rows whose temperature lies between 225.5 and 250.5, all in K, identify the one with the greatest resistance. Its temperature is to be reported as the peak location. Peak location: 248 K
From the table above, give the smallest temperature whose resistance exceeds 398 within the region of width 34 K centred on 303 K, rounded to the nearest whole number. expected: 288 K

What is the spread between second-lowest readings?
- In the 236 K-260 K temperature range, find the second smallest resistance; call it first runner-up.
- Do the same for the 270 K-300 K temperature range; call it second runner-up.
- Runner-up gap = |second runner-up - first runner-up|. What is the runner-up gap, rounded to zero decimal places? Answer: 50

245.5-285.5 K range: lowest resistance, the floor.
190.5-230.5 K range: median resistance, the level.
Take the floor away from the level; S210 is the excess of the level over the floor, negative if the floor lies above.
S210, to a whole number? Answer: 5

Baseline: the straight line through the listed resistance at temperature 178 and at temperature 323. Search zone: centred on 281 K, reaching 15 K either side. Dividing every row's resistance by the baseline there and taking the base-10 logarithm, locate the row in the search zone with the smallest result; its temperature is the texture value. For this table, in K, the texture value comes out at 278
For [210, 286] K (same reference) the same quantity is 218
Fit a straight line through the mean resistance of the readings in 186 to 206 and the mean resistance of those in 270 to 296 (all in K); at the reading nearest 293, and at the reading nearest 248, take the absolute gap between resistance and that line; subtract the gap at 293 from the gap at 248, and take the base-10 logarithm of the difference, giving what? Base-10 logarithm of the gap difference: 1.4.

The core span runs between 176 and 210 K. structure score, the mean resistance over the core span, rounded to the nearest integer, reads 413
